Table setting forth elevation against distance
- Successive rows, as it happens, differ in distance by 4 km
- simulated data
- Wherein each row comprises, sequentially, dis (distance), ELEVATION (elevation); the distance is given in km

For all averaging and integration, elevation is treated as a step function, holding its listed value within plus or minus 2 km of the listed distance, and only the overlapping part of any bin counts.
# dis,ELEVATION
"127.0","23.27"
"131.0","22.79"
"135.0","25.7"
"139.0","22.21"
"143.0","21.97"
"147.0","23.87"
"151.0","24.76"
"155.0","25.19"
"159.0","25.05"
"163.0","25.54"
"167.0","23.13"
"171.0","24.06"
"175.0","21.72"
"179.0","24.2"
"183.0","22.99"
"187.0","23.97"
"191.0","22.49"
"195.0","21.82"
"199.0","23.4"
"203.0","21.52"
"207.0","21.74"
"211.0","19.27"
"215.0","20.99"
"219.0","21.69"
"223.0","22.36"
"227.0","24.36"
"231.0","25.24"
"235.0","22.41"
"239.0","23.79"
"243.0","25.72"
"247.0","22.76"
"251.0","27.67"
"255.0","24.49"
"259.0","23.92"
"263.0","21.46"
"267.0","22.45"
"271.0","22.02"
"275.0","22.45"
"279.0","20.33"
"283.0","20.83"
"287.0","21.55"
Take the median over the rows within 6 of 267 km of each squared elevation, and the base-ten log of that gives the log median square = 2.686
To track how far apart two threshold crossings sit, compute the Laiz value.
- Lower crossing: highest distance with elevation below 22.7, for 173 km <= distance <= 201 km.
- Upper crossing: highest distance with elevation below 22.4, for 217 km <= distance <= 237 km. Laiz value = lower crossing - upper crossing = -28 km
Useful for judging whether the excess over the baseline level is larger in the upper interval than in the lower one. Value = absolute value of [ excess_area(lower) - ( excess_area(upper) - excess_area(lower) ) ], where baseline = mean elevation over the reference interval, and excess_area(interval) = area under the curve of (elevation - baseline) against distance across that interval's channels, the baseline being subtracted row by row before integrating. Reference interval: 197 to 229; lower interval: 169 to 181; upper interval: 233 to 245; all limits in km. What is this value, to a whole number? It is 9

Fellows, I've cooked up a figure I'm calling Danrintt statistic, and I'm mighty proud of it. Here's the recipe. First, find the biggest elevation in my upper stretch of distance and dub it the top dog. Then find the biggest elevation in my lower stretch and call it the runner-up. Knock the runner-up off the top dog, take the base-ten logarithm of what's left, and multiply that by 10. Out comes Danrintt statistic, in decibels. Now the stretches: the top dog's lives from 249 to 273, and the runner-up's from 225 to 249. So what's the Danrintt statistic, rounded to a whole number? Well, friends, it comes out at 3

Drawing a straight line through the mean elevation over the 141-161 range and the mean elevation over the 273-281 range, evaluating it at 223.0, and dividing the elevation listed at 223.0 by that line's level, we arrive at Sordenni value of 0.99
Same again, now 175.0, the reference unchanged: 0.92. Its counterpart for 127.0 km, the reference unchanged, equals 0.94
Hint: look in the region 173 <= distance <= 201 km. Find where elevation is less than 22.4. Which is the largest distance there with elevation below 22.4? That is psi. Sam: 195.0 km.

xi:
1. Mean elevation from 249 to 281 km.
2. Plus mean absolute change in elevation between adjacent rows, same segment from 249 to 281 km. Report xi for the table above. 24.6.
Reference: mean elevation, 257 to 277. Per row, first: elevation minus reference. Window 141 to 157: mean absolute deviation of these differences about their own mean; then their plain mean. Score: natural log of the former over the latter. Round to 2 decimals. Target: -0.37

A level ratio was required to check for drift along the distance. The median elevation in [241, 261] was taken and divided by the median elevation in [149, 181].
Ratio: 1.00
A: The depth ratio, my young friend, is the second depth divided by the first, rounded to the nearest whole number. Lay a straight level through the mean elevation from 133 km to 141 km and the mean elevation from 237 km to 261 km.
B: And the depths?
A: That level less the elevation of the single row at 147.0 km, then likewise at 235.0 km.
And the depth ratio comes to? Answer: 14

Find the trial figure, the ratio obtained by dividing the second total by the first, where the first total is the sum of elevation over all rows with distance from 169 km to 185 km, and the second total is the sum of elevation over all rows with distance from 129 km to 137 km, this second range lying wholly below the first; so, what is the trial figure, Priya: 0.5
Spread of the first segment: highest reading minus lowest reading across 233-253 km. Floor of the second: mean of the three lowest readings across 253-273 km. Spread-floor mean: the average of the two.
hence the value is 13.6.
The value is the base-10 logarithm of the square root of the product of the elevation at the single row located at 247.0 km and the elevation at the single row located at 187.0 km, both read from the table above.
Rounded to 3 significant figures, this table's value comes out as 1.37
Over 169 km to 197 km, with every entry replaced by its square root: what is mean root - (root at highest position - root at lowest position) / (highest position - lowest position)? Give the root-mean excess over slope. 4.81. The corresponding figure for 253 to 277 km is 4.78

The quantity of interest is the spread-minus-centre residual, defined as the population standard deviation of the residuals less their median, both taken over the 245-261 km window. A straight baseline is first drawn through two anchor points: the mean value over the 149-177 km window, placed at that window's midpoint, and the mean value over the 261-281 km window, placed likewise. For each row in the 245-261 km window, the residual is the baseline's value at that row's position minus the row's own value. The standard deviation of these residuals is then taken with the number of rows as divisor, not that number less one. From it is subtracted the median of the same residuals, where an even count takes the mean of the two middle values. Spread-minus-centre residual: 4.0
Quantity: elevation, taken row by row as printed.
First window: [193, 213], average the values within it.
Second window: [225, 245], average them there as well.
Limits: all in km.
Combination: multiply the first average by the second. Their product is 524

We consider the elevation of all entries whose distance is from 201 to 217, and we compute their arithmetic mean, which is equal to 20.9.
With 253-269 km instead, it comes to 23.1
